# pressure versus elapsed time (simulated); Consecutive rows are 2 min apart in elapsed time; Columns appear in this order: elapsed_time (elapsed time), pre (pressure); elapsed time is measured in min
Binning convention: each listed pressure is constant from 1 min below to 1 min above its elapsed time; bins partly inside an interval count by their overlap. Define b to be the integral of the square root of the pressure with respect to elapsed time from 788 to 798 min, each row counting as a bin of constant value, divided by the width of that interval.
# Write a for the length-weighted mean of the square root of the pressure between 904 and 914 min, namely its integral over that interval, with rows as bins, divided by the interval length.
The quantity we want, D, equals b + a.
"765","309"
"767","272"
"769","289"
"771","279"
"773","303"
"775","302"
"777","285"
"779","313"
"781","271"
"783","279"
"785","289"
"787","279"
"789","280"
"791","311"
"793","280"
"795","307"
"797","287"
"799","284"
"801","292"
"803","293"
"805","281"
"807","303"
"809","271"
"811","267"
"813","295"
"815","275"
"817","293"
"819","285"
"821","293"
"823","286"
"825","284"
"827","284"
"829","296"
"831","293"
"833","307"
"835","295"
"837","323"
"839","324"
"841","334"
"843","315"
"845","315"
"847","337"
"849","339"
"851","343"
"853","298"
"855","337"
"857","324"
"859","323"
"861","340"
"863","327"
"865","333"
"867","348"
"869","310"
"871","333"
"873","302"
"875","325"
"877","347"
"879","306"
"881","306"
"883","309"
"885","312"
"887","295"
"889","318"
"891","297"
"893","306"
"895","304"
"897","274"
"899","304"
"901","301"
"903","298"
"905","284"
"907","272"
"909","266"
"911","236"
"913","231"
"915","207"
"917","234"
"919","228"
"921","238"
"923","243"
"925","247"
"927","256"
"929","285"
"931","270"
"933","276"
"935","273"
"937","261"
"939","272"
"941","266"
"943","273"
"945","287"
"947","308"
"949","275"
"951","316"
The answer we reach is 33.2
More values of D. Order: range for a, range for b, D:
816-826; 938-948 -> 33.7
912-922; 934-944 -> 31.5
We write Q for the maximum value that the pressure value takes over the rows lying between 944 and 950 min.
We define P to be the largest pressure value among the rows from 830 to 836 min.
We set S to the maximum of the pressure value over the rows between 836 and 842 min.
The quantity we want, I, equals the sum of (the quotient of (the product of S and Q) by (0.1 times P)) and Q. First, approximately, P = 307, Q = 308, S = 334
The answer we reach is 3659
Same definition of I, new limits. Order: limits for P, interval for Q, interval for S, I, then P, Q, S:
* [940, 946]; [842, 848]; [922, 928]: 3343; 287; 337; 256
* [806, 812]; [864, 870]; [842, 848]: 4218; 303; 348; 337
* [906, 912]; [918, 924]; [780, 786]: 2825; 272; 243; 289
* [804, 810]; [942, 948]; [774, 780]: 3490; 303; 308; 313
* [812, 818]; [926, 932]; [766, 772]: 3077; 295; 285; 289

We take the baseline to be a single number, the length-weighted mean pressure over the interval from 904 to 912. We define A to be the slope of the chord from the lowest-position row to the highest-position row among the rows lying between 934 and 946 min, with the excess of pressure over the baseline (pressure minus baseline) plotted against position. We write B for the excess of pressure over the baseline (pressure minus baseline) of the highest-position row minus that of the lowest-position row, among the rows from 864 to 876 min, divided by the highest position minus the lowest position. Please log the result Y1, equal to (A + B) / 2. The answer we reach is 0.3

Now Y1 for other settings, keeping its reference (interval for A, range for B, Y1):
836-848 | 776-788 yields 0.4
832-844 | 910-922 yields 0.5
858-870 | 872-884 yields -0.3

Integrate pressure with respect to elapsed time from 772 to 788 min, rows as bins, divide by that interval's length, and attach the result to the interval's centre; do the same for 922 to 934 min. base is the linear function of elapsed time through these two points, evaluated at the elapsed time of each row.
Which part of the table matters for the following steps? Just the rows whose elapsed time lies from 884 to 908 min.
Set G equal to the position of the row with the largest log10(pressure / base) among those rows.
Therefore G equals 889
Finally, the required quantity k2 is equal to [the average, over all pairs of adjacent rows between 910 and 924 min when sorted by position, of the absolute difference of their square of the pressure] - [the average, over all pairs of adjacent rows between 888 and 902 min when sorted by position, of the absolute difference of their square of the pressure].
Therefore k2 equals -3578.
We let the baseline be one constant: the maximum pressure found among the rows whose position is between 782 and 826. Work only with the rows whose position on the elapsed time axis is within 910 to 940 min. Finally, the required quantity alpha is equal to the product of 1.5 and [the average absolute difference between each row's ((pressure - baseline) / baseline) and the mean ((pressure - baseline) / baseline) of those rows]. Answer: 0.09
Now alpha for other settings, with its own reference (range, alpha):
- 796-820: 0.04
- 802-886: 0.09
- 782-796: 0.05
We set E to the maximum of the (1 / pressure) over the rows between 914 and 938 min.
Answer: 0.0048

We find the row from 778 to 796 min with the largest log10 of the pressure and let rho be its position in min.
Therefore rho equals 779 min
